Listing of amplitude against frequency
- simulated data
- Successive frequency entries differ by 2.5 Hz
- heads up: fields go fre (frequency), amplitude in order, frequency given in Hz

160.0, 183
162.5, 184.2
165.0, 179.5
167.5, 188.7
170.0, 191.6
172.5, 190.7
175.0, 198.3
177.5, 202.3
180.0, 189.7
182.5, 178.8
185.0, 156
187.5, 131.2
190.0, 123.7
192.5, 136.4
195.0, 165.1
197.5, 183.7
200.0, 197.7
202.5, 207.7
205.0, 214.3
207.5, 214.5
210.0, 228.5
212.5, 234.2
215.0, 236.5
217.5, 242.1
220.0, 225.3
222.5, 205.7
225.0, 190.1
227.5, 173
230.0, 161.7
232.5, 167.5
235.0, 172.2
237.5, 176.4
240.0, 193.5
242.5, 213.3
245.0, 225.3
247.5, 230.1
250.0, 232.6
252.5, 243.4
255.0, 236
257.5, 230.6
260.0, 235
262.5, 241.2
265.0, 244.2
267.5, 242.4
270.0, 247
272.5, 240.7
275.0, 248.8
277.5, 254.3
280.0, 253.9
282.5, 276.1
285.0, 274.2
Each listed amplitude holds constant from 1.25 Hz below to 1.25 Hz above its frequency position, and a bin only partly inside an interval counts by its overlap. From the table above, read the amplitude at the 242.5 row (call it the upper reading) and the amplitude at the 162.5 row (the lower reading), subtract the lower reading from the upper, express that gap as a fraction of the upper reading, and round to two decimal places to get 0.14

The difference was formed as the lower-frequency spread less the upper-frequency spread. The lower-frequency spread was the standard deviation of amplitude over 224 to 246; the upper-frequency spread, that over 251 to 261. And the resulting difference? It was 16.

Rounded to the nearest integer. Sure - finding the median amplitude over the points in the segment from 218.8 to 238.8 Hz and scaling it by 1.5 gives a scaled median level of 262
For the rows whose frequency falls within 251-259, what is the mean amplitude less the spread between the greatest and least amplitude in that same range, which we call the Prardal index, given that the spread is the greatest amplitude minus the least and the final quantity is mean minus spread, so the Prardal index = 224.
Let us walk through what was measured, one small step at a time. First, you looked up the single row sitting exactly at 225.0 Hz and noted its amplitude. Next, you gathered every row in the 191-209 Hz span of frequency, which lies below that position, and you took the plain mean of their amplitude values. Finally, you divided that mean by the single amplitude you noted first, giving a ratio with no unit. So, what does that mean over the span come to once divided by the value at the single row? 0.99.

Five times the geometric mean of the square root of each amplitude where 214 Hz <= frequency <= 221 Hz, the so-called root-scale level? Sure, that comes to 77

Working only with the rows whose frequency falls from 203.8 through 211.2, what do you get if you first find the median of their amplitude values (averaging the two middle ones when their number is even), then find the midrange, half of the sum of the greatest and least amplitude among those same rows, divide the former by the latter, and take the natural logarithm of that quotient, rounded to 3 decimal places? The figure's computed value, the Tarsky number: -0.032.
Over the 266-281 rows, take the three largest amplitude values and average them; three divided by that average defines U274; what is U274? 0.012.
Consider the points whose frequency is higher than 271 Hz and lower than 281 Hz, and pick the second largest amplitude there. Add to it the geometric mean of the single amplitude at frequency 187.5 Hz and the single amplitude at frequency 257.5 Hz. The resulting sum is 428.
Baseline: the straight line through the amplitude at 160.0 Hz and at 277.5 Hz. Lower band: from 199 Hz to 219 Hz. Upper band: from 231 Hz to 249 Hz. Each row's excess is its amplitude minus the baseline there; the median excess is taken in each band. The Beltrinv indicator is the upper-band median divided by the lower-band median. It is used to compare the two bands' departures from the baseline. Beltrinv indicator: -4.0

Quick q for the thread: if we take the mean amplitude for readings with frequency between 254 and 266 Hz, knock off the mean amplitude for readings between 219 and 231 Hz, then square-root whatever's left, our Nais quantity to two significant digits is 6.8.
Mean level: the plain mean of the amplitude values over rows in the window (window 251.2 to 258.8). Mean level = 237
